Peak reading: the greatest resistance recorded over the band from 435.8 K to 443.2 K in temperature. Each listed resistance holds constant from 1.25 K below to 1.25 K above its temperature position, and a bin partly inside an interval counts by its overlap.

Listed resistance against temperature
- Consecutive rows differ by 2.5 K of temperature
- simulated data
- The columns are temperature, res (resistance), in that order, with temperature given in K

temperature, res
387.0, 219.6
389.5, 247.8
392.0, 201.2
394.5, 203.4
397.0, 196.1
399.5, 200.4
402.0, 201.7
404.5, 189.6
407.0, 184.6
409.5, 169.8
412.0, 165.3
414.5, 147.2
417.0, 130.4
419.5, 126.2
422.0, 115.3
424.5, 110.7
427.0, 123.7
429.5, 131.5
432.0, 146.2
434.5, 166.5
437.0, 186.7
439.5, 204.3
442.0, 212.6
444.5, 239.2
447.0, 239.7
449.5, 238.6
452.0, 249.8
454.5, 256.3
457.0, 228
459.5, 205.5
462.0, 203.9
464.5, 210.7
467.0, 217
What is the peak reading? 212.6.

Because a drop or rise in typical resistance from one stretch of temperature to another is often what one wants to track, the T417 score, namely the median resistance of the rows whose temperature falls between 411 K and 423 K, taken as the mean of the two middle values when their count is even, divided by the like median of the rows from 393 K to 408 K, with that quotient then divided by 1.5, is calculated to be 0.44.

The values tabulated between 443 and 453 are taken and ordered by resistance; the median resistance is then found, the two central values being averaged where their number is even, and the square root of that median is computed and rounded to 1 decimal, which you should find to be 15.5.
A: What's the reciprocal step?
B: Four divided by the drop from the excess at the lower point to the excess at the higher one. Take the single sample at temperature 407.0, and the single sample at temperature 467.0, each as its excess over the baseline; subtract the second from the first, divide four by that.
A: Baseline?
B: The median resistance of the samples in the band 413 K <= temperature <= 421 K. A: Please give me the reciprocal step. -0.123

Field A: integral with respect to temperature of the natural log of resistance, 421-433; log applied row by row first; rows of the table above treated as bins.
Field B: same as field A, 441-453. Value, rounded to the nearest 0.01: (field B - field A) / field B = 0.12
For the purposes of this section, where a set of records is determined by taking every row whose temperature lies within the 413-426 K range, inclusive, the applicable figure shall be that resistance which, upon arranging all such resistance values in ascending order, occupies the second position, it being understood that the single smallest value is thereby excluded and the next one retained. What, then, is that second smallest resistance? 115.3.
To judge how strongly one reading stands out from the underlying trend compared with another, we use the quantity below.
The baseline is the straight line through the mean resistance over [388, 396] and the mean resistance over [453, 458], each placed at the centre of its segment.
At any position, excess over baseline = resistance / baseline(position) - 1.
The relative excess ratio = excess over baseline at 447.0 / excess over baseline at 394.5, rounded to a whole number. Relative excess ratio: 0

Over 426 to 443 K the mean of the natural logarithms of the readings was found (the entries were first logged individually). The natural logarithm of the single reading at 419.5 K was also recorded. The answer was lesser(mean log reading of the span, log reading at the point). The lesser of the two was 4.84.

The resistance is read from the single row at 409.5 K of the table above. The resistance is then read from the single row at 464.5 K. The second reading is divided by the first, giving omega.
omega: 1.24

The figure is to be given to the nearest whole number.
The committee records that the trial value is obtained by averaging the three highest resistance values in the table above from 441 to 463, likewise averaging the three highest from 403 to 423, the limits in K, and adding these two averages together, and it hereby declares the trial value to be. 430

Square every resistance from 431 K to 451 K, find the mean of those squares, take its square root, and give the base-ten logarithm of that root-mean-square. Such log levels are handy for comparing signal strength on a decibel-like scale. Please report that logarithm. 2.32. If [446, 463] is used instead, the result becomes 2.37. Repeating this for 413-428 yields 2.10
